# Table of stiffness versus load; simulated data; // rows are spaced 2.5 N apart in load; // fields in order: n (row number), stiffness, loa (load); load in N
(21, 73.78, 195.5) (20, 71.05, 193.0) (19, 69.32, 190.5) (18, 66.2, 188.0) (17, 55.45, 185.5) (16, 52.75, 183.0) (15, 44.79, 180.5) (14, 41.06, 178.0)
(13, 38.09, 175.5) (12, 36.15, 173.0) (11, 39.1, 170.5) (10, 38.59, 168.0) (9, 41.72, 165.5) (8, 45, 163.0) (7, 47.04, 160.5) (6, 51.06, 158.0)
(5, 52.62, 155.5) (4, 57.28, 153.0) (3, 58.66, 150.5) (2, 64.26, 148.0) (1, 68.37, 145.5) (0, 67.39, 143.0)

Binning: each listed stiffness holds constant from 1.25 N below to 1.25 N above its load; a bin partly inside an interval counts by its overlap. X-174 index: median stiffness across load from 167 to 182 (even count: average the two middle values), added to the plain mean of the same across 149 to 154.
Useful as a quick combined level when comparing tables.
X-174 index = 97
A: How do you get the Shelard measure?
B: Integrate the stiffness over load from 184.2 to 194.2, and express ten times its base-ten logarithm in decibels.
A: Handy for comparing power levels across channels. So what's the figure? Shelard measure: 28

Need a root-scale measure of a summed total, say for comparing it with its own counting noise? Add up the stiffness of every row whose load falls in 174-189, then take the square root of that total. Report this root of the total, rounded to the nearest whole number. 17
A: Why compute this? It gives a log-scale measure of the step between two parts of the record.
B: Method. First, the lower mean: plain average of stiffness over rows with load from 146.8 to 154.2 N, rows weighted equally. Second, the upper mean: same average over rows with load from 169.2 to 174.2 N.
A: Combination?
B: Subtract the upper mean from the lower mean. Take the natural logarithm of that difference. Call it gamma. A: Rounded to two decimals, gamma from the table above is 3.11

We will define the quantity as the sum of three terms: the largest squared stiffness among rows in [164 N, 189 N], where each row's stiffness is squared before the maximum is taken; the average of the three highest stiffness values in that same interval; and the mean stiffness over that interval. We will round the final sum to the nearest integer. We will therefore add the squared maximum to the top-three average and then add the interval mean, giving 4486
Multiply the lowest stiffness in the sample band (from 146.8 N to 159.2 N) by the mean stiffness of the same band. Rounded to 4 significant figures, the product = 2899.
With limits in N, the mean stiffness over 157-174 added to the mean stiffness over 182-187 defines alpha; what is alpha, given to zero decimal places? 97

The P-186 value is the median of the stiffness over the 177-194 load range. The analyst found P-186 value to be 55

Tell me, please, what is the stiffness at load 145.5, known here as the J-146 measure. 68.37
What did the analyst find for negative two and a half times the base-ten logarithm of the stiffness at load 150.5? -4.42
